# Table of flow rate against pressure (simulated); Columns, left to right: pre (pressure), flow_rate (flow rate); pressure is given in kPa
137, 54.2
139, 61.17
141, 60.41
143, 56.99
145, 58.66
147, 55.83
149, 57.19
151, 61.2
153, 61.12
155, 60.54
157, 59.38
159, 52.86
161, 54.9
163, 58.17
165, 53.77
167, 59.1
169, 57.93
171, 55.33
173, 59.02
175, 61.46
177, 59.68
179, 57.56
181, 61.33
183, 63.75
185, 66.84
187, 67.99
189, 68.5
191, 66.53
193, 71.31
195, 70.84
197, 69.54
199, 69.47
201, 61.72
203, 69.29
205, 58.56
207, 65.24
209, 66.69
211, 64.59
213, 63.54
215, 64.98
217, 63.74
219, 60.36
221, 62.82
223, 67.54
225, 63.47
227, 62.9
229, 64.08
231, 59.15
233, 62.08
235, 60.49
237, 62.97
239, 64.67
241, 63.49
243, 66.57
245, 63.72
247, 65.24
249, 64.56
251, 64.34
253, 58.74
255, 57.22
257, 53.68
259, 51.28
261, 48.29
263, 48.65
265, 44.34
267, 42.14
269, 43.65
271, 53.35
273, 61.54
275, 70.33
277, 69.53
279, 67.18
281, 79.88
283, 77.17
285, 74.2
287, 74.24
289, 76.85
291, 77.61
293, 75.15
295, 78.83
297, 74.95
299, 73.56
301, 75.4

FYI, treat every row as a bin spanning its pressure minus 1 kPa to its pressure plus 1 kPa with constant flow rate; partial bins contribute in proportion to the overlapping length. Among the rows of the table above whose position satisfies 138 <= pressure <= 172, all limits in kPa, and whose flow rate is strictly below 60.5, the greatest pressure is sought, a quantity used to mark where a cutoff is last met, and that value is 171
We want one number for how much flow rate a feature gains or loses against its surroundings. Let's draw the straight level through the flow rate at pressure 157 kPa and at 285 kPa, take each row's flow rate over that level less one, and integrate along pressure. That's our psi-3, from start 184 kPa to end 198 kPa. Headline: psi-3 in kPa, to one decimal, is 1.2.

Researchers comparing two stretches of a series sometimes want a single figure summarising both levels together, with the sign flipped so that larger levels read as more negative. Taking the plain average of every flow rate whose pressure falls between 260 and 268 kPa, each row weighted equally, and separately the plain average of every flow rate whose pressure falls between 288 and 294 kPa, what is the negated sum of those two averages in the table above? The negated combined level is -122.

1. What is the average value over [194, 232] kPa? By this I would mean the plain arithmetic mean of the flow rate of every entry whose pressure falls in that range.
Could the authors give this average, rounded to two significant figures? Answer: 65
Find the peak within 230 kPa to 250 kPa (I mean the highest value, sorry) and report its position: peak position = 243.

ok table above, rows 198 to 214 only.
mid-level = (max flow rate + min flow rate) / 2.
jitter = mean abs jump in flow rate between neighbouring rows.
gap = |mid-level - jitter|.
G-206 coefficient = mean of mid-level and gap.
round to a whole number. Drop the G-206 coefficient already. 61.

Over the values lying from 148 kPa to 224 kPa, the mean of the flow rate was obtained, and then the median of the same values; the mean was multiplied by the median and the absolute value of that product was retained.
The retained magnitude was 3848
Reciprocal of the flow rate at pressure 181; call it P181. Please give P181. 0.0163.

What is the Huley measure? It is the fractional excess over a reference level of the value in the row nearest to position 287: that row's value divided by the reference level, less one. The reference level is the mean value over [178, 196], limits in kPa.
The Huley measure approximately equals 0.12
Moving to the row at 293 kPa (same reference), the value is 0.14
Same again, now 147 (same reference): -0.16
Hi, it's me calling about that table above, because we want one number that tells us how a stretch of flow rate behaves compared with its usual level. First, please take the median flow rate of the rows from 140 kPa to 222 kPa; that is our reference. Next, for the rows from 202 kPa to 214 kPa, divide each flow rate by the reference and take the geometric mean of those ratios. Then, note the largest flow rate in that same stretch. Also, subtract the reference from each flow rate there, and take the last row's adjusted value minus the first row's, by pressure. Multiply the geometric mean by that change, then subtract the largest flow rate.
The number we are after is -75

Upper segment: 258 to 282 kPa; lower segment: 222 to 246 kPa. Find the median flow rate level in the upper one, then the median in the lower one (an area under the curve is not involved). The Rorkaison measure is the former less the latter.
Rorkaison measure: -11.2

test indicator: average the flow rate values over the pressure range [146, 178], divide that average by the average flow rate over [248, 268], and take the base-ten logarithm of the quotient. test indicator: 0.036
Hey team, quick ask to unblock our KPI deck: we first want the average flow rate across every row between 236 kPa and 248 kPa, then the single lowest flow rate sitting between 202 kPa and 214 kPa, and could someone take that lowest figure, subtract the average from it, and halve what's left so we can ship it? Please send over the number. -3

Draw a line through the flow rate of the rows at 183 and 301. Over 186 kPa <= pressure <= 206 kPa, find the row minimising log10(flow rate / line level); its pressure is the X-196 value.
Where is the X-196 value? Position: 205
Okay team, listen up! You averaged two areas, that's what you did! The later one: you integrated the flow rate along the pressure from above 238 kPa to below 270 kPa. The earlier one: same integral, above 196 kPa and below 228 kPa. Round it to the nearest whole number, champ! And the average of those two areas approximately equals 1935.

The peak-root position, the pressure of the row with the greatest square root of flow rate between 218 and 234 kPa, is 223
